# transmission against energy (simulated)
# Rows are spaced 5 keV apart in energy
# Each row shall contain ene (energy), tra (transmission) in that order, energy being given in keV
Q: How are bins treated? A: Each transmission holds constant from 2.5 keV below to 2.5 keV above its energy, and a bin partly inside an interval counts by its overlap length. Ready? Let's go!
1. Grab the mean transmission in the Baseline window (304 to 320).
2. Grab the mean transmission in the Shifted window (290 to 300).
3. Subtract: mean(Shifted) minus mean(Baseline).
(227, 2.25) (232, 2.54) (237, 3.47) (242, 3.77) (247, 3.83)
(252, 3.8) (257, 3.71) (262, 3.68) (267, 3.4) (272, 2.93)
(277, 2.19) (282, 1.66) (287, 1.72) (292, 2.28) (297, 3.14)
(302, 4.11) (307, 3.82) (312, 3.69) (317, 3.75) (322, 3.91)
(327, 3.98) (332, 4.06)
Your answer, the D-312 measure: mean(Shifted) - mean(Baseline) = -1.0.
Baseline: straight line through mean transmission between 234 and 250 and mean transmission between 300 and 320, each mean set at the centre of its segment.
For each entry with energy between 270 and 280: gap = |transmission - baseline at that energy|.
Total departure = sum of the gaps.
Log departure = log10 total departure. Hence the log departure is 0.4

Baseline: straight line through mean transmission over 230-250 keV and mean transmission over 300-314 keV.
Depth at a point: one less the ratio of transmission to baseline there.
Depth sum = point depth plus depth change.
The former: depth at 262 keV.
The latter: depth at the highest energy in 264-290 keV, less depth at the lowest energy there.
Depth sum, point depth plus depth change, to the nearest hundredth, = 0.45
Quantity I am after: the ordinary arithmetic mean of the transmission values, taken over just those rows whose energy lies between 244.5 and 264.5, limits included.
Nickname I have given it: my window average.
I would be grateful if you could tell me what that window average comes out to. 3.8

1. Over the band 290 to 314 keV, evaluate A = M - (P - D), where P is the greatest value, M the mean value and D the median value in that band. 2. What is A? 3.0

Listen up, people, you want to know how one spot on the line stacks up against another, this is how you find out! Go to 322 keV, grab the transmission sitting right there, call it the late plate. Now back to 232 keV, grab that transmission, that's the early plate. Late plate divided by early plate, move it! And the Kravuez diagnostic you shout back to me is 1.5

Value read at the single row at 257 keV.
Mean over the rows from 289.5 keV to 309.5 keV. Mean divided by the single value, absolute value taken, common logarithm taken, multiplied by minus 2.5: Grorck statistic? 0.11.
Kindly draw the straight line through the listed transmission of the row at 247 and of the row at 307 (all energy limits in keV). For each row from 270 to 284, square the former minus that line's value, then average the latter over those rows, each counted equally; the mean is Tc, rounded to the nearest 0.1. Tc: 2.7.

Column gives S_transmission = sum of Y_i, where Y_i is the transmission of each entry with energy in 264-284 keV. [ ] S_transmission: 10.2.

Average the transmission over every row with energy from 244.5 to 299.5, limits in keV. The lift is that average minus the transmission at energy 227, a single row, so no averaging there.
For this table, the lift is 0.7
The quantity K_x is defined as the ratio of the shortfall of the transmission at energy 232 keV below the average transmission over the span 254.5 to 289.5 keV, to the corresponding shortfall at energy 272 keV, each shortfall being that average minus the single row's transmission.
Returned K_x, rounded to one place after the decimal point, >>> -1.2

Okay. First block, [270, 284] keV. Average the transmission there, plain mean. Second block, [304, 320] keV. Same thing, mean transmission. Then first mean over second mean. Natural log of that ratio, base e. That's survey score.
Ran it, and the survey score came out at -0.51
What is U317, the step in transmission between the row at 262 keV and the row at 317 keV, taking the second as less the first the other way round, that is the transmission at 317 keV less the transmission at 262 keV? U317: 0.1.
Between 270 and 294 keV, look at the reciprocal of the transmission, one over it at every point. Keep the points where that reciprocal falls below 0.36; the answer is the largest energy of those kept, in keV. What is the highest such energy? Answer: 272 keV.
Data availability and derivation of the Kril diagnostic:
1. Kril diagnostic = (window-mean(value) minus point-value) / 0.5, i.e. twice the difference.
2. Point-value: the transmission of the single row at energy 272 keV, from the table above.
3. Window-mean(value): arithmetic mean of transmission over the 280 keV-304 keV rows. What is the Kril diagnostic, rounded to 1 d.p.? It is -0.7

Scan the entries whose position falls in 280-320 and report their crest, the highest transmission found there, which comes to 4.11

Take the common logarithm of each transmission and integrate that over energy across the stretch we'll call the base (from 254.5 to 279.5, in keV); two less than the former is 10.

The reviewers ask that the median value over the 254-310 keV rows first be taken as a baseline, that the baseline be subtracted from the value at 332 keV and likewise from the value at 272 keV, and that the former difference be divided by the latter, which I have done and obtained -4.4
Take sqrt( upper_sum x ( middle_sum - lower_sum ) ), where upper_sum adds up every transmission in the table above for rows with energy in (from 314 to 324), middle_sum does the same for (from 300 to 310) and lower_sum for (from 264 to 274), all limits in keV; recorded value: 3.5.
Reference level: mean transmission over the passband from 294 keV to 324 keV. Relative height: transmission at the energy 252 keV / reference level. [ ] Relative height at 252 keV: 1.02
